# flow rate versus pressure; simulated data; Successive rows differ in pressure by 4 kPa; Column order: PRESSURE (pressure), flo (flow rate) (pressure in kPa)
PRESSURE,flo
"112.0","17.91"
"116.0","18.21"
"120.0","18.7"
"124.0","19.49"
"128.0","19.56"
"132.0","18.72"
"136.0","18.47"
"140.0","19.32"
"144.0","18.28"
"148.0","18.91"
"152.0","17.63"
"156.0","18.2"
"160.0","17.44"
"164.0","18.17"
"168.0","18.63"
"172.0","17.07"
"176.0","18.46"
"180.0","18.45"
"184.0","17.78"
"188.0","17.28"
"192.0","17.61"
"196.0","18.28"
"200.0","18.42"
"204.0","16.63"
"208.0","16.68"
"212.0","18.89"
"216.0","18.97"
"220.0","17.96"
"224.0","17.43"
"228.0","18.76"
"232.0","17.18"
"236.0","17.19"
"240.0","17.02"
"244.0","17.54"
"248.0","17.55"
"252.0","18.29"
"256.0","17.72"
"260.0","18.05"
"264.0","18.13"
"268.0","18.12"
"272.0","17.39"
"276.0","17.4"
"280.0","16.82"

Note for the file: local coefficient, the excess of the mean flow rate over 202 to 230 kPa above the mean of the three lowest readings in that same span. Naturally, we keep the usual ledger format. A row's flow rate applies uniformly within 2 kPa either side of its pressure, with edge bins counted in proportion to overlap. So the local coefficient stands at 0.99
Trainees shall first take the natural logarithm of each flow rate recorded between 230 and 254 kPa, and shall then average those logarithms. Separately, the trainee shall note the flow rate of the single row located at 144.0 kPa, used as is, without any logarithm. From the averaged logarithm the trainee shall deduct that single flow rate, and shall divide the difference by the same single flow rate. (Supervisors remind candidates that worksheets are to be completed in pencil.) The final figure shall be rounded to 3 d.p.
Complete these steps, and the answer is -0.844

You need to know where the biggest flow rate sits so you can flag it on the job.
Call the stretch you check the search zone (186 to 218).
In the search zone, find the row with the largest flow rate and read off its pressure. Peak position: 216.0 kPa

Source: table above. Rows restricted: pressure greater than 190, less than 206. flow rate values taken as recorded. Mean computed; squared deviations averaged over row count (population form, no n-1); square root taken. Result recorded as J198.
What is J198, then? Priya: 0.7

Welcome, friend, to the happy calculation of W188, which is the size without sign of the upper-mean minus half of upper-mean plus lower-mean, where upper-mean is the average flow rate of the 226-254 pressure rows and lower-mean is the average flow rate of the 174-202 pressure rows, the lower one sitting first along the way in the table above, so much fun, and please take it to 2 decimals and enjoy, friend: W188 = 0.20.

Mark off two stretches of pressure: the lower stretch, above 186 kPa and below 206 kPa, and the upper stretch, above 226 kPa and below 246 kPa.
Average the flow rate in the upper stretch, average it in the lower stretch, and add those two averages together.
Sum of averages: 35.2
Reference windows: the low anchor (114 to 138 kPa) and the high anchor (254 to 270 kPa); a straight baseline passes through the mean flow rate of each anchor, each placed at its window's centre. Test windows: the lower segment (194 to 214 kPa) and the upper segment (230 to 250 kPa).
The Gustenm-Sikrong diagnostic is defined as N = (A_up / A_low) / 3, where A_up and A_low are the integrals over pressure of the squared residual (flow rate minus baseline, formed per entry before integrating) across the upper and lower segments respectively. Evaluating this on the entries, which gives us 0.21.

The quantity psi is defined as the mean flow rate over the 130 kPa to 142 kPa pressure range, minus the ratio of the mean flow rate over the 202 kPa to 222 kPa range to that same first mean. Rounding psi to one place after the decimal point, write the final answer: 17.9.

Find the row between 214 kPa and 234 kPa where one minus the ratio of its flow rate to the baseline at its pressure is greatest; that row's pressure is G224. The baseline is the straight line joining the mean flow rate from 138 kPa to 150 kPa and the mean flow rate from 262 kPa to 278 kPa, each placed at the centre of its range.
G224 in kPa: 232.0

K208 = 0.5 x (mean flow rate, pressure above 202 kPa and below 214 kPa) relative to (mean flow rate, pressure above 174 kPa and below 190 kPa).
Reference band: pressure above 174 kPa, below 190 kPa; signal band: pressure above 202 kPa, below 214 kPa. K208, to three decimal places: 0.484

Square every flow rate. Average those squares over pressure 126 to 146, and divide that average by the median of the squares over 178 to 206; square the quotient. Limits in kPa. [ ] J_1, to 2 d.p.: 1.27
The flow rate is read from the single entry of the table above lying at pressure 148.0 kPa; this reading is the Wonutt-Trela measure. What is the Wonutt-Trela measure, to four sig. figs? 18.91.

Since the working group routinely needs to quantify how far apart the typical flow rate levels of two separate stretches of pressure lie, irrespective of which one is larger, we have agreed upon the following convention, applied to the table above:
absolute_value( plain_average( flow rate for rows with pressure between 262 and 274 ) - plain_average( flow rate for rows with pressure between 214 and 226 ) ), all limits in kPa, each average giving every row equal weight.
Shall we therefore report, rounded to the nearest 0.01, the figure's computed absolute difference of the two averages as 0.24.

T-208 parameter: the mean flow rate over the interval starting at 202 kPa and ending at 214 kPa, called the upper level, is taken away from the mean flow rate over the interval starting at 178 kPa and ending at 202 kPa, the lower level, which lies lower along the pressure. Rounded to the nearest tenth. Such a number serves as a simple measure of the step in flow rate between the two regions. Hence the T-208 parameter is 0.6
